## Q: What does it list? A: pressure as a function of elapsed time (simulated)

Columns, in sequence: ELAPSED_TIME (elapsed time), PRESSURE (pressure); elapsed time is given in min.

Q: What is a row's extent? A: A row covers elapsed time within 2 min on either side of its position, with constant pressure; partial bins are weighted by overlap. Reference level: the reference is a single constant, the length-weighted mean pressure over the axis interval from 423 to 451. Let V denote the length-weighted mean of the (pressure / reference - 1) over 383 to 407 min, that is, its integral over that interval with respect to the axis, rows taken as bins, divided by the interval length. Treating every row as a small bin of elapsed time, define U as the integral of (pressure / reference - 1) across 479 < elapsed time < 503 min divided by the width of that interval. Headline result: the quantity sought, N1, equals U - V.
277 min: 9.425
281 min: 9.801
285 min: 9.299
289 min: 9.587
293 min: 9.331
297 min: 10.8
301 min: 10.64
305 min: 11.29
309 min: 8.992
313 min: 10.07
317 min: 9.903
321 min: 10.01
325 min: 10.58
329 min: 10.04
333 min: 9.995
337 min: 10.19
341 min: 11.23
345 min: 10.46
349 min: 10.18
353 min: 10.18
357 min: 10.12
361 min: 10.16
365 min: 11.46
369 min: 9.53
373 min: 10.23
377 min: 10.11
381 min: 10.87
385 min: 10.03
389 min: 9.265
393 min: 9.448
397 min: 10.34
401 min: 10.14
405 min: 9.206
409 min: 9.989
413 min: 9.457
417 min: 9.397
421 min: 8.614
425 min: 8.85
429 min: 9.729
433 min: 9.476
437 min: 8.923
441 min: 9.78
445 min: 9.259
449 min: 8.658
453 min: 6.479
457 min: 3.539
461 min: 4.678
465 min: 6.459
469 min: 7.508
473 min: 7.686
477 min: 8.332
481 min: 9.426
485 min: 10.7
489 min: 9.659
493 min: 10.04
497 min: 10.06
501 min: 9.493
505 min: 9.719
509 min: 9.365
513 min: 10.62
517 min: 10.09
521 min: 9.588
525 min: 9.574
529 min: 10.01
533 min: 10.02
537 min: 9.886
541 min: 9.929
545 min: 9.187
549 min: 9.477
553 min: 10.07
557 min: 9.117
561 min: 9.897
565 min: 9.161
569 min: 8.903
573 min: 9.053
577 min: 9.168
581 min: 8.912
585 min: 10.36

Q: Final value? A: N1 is 0.02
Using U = 0.071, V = 0.054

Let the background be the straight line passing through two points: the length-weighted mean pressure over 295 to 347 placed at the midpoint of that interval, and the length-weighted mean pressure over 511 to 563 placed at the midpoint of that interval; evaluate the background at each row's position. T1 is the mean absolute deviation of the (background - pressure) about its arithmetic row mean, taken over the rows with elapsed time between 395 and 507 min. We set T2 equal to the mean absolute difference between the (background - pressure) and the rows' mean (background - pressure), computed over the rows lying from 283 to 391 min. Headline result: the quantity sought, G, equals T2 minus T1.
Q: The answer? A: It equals -0.7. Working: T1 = 1.20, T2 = 0.5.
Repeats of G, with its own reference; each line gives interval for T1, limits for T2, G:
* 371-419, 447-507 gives 1.3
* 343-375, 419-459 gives 1.0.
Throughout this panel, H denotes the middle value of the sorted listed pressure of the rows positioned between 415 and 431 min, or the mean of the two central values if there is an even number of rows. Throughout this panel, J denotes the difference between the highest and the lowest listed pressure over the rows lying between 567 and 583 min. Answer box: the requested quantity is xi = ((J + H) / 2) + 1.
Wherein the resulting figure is 5.69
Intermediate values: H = 9.1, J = 0.3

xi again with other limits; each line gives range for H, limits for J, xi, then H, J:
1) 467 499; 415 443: 6.35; 9.5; 1.2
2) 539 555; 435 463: 8.97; 9.7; 6.2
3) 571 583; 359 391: 6.62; 9.1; 2.2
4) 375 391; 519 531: 6.25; 10.1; 0.4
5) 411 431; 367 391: 6.50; 9.4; 1.6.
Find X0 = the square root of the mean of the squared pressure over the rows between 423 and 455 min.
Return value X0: 8.9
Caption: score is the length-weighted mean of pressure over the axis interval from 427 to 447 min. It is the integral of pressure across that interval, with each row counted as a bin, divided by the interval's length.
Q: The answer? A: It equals 9.4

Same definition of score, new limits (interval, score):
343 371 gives 10.3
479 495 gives 10.0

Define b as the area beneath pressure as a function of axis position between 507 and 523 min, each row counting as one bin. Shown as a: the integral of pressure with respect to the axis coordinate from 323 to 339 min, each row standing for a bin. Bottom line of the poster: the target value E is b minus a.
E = -4.6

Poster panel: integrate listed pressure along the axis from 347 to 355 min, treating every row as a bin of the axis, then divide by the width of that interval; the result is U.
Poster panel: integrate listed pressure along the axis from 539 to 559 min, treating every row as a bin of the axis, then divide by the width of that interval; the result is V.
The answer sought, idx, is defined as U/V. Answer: 1.07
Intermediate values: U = 10.2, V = 9.6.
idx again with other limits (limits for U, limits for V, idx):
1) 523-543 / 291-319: 0.97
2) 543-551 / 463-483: 1.18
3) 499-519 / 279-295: 1.04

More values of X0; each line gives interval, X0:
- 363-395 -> 10.1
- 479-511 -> 9.8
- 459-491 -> 8.3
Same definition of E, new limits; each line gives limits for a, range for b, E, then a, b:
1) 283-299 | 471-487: -11.5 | 156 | 145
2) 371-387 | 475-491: -12.5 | 165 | 152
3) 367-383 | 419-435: -16.3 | 163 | 147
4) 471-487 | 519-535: 12.2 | 145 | 157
